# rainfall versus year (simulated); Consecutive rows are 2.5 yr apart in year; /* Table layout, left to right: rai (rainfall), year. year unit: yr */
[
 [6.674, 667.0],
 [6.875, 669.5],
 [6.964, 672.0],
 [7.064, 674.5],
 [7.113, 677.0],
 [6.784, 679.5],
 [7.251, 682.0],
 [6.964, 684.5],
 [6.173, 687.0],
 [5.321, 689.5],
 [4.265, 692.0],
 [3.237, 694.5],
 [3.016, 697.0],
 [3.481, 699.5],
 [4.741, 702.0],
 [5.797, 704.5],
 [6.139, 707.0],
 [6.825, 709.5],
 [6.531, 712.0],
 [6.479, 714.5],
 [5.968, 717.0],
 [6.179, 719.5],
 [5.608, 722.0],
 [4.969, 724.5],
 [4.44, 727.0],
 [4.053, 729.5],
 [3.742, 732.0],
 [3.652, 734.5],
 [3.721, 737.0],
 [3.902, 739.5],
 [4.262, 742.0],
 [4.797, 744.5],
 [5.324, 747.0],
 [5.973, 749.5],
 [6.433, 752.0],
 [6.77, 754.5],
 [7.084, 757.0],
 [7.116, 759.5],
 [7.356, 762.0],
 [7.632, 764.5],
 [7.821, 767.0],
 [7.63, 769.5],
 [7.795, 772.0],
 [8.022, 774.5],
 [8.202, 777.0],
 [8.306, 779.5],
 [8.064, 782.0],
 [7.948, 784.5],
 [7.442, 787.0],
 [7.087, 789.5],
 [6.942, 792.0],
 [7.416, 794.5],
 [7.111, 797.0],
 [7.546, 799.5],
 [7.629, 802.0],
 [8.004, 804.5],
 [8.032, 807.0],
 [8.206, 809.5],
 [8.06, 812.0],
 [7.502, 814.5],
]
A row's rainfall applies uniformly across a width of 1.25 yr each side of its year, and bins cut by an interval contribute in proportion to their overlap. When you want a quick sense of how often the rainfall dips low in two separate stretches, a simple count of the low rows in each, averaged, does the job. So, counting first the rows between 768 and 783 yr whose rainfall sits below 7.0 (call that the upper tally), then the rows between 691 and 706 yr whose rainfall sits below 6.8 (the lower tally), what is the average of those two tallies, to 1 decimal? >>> 3.0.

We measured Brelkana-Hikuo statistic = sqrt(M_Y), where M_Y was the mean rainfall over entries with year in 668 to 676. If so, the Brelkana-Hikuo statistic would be 2.64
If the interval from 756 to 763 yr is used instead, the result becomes 2.68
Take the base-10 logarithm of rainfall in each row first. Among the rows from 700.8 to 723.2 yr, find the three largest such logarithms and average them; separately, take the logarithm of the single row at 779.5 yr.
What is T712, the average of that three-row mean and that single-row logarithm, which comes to 0.87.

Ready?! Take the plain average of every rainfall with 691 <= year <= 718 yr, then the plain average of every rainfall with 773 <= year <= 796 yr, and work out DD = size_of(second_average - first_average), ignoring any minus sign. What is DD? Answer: 2.6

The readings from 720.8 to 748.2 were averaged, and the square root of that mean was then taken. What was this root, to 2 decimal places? 2.10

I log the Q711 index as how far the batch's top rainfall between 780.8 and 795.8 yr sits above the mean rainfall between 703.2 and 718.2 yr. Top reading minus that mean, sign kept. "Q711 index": 1.8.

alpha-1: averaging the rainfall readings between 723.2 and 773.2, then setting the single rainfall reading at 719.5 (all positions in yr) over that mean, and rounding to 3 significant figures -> 1.08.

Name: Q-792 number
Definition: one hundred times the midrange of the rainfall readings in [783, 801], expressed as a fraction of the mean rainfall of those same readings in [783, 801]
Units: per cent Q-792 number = 101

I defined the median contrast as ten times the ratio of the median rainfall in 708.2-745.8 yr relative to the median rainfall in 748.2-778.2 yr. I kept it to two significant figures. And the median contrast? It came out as 6.4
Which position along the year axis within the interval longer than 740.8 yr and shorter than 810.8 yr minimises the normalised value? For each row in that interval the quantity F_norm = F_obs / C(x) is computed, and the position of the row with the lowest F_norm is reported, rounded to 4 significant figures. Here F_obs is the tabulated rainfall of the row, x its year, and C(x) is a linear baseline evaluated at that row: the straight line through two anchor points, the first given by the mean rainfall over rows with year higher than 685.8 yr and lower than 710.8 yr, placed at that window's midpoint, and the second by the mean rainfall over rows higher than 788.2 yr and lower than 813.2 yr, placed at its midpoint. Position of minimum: 742.0 yr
